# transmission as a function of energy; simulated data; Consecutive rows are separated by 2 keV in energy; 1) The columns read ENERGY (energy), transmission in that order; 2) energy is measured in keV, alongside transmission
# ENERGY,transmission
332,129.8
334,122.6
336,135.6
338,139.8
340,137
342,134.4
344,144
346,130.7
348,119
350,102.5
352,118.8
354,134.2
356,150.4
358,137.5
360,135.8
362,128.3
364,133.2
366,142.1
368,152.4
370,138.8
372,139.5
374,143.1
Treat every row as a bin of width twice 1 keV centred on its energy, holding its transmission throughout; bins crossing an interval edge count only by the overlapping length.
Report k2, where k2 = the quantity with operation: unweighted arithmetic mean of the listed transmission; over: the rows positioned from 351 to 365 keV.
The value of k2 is 134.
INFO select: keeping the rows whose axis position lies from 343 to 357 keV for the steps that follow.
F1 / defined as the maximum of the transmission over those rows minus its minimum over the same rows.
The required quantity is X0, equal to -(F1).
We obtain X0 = -48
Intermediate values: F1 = 48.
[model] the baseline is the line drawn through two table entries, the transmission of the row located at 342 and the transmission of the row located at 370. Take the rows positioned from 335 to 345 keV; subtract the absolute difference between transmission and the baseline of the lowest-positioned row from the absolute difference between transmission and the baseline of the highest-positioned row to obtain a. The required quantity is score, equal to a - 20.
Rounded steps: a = 7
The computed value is -13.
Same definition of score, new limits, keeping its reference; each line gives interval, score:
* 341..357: -6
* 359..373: -21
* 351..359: -37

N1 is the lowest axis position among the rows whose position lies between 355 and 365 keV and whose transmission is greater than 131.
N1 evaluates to 356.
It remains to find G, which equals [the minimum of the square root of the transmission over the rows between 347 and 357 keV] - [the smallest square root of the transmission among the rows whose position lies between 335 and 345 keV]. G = -1.5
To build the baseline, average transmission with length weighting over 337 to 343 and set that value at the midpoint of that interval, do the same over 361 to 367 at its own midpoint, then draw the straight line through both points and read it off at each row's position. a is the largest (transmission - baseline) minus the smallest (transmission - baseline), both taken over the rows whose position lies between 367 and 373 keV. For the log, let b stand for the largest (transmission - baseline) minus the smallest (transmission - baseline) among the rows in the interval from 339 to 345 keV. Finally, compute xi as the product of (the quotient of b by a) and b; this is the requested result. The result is 7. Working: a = 13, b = 9.8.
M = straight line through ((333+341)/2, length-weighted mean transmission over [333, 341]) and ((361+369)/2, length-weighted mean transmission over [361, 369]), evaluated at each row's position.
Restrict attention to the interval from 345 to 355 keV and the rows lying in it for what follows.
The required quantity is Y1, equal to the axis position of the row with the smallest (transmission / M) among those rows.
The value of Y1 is 350 keV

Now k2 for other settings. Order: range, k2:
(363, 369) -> 143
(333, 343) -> 134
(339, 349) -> 133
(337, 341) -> 138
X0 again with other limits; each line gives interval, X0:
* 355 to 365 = -22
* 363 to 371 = -19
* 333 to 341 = -17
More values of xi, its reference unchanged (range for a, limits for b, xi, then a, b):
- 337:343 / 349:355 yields 207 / 5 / 32.1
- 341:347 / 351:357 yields 78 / 13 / 32.0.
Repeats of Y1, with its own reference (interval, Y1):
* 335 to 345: 342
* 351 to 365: 352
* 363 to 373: 364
